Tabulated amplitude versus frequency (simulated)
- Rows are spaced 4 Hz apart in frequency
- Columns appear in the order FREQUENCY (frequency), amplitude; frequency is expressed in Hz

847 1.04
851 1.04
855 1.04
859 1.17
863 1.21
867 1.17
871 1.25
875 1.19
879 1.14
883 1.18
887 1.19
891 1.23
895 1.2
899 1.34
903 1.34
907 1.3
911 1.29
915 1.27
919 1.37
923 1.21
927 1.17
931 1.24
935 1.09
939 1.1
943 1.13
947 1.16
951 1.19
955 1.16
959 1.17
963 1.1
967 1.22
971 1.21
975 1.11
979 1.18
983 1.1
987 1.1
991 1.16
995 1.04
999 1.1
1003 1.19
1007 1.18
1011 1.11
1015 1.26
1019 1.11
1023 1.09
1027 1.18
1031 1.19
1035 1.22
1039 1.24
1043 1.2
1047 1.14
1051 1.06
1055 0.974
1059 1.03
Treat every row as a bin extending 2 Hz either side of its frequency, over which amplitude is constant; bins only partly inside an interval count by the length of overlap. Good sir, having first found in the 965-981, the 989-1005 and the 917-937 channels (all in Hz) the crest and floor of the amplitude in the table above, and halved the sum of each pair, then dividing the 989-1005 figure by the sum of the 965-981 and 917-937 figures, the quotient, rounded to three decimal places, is 0.466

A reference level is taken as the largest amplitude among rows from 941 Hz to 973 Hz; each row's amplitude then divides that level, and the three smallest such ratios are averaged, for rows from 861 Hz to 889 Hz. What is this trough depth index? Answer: 1.00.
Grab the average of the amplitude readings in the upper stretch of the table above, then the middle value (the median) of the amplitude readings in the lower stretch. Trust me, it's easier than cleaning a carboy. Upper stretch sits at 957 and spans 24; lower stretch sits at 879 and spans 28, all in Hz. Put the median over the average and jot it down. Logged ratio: 1.02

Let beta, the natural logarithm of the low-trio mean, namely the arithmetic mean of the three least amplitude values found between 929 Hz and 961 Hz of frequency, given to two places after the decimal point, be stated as 0.10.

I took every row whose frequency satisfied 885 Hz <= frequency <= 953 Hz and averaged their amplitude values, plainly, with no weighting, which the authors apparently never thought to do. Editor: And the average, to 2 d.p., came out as 1.22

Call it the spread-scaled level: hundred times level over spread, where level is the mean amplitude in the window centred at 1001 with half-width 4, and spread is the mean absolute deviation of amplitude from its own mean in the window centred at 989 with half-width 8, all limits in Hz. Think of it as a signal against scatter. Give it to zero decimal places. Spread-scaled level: 3817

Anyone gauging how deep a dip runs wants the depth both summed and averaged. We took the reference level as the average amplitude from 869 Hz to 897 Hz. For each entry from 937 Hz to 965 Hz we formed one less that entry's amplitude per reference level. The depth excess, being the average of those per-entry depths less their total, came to -0.26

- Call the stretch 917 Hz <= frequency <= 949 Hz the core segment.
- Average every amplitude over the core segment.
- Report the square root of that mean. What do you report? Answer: 1.09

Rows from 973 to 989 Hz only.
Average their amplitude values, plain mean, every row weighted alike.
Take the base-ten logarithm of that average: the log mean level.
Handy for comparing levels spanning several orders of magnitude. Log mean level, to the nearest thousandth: 0.050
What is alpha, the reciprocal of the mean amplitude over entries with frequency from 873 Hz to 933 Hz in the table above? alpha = 0.804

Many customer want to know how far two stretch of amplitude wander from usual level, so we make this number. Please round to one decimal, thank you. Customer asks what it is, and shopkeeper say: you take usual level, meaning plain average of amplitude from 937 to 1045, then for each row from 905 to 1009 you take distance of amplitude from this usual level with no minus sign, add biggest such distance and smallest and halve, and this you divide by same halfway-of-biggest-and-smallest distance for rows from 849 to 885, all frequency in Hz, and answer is 1.7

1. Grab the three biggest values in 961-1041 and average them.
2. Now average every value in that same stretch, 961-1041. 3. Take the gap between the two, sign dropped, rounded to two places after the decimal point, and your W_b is 0.09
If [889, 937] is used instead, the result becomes 0.10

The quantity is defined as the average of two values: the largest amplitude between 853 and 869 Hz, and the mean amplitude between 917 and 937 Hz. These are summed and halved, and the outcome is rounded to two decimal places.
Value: 1.21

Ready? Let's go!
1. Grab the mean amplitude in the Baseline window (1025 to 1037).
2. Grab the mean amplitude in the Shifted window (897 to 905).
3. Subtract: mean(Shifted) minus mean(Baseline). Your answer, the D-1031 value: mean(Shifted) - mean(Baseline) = 0.143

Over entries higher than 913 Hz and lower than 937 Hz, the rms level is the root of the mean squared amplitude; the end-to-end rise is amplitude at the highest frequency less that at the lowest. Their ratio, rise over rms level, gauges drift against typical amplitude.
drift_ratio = -0.15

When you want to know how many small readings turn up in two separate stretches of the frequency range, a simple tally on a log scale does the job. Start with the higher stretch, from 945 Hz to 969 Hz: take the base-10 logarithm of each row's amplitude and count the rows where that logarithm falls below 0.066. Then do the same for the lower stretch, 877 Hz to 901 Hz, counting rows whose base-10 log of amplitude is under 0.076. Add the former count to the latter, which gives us 6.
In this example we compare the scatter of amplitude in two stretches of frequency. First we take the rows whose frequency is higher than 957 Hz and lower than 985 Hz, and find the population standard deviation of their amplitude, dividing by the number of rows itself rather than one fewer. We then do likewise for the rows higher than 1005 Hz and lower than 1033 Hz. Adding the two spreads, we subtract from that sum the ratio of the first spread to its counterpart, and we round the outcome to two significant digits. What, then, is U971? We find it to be -0.76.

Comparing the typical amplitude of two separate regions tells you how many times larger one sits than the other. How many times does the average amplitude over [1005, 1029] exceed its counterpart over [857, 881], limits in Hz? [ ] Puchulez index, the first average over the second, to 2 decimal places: 0.97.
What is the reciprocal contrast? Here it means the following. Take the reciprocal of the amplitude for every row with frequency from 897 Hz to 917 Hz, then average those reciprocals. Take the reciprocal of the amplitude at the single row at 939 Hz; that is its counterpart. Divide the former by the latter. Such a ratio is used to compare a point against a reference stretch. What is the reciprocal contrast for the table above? 0.84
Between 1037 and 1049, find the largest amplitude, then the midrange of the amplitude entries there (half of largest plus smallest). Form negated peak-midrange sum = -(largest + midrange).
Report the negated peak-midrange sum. -2.43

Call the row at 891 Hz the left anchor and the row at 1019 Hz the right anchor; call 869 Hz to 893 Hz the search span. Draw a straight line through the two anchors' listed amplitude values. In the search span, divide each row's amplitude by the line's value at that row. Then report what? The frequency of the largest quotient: 871 Hz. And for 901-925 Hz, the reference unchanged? 919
